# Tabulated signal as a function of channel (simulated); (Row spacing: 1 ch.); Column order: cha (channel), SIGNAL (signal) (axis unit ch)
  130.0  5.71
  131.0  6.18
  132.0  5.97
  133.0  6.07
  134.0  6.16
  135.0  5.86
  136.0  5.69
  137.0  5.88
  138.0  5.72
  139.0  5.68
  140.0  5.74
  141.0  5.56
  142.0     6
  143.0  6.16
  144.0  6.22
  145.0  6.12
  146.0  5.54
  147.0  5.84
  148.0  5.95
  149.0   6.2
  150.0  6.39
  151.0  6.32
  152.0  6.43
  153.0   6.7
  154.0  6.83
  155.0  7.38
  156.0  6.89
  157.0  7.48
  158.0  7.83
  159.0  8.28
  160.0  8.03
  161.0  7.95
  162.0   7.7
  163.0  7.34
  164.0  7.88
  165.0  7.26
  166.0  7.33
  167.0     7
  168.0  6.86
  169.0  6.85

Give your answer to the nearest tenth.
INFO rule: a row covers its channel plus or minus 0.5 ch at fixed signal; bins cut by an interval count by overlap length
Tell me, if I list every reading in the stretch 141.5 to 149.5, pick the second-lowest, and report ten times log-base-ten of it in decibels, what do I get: 7.7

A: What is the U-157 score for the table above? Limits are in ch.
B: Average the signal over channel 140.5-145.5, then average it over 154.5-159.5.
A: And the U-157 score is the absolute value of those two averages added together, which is 13.6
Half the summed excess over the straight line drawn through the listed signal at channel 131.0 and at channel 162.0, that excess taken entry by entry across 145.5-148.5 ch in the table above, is -1.78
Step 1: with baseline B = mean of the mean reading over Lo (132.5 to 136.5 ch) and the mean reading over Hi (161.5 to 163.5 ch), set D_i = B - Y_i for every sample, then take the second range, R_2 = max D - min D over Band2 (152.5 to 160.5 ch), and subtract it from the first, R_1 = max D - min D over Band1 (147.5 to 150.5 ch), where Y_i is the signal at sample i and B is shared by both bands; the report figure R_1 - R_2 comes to -1.1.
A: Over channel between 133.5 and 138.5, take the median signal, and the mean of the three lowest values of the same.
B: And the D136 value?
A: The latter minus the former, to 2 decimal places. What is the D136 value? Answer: -0.10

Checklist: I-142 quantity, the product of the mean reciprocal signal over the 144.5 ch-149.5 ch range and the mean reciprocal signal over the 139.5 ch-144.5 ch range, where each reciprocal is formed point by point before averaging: 0.0285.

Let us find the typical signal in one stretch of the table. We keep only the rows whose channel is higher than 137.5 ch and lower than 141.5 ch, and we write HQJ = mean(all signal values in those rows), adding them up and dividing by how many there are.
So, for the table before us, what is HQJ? 5.7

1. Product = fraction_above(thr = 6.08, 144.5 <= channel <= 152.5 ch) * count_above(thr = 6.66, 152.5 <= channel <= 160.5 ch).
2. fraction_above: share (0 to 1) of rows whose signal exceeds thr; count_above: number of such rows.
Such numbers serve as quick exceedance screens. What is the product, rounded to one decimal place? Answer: 5.0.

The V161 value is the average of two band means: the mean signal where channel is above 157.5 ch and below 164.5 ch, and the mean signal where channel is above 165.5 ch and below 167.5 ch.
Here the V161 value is 7.51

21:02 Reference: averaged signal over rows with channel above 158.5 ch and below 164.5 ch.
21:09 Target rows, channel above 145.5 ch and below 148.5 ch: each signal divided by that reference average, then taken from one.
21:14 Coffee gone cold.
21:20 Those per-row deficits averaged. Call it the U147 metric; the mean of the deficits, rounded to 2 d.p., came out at 0.27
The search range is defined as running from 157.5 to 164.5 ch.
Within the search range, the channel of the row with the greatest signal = 159.0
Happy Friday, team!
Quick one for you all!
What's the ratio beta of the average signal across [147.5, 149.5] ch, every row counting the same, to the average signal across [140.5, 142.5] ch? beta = 1.05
